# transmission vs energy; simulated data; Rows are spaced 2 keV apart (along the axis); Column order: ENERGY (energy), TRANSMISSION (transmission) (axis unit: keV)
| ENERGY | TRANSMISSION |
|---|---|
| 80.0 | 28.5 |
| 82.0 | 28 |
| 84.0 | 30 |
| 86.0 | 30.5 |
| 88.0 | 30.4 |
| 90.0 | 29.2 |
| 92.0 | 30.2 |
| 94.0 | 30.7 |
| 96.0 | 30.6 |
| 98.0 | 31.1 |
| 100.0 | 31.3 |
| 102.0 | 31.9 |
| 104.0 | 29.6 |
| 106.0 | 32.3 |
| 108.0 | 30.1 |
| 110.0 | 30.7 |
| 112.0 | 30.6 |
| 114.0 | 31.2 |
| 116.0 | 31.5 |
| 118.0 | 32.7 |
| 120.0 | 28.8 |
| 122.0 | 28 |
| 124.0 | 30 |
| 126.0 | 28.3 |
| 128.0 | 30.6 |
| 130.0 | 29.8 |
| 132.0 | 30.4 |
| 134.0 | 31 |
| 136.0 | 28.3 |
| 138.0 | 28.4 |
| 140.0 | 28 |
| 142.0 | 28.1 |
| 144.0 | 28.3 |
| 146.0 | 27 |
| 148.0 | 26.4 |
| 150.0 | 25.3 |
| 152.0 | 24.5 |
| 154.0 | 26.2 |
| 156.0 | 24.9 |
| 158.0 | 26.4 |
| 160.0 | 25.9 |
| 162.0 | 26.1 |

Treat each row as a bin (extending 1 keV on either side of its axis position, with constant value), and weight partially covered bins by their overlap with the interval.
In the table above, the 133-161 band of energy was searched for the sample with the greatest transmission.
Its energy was 134.0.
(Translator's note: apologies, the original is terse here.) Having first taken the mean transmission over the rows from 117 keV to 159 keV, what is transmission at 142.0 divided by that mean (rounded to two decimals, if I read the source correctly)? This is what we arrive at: 1.00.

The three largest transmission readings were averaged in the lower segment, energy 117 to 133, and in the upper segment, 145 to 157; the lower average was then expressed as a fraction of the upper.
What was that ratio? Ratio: 1.18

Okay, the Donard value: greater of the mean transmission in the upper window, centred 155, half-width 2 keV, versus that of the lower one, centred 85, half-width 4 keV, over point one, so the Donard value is 297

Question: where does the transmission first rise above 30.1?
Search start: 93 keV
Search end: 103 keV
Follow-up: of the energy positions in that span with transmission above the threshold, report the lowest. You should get 94.0 keV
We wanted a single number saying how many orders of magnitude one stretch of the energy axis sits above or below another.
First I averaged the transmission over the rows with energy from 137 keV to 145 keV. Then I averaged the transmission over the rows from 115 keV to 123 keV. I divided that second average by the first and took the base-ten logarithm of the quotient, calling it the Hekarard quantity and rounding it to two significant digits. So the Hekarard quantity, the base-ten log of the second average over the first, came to 0.030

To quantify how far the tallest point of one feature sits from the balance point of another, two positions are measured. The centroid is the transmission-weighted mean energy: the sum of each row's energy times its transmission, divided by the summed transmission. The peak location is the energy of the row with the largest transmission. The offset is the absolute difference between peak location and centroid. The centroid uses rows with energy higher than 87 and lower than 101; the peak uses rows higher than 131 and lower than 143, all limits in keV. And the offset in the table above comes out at 39.9 keV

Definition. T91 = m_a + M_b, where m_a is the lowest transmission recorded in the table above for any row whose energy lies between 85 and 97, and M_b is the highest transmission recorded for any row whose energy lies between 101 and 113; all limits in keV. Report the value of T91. 61.5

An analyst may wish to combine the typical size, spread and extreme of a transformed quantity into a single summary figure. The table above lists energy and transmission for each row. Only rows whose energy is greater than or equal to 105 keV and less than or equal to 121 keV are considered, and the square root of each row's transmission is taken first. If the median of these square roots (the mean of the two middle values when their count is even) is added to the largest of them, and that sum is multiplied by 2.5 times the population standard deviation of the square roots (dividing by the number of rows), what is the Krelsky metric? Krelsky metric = 2.9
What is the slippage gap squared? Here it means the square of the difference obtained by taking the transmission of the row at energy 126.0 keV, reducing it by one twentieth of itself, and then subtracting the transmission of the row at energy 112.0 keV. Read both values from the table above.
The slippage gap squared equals 14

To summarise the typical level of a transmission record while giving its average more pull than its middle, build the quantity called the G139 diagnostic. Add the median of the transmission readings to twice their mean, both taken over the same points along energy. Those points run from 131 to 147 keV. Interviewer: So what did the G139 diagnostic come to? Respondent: 85.7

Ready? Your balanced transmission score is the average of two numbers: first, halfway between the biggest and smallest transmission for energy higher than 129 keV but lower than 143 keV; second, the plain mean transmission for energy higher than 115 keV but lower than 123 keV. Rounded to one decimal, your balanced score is 29.9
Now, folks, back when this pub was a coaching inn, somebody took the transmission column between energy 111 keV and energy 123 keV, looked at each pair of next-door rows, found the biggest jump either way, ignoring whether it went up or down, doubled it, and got 8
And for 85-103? 2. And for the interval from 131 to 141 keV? 5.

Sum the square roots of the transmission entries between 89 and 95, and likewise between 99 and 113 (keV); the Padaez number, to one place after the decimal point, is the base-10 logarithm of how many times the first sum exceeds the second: -0.4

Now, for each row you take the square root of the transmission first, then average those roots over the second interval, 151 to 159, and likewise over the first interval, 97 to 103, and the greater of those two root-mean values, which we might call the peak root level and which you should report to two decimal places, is 5.61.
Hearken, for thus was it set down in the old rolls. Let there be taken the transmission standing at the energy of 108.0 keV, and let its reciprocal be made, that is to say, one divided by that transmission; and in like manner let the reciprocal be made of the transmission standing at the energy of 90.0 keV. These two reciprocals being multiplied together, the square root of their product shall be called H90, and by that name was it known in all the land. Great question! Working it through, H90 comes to 0.0337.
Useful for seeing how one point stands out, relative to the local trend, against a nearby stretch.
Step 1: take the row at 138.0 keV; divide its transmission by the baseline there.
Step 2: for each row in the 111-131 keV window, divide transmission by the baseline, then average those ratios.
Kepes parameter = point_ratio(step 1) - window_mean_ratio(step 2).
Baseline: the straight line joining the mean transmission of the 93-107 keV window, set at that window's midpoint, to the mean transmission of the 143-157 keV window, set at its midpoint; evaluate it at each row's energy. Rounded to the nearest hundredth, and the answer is 0.00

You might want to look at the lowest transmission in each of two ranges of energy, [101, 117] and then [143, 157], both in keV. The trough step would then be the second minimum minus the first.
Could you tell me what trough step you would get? -5.1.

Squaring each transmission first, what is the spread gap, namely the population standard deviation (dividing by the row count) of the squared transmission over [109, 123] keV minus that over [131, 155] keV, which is -12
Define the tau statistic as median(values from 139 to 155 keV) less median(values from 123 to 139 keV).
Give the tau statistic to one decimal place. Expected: -3.2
